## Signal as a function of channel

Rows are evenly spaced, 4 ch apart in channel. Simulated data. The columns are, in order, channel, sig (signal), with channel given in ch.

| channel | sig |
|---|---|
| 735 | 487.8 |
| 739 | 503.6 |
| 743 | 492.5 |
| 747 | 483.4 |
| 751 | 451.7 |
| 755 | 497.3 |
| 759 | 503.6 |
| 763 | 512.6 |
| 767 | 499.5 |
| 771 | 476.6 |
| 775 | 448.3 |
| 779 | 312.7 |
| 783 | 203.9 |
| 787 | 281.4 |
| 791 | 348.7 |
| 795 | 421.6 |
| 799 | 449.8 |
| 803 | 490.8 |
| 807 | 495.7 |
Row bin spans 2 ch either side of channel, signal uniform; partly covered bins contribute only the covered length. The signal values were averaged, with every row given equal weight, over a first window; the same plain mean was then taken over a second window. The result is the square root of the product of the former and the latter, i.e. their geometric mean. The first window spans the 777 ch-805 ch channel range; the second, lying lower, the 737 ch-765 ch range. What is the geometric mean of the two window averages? 420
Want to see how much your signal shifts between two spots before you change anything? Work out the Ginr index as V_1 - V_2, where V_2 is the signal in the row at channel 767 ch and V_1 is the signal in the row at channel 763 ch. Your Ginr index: 13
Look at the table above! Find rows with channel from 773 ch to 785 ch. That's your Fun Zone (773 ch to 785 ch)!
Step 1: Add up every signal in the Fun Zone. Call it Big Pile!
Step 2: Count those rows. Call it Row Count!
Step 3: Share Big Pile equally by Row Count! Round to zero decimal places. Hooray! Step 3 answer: 322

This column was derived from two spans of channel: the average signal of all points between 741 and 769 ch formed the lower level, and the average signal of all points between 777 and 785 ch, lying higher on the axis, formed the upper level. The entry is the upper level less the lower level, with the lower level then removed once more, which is -725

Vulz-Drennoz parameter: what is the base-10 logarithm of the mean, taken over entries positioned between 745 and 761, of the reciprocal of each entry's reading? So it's -2.68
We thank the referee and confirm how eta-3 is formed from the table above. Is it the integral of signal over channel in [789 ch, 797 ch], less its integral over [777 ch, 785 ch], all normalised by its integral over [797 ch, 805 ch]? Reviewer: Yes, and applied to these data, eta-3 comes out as 0.27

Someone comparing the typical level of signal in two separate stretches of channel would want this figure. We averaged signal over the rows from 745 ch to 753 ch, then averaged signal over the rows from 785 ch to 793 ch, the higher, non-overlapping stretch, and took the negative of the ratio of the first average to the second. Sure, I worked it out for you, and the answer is -1.5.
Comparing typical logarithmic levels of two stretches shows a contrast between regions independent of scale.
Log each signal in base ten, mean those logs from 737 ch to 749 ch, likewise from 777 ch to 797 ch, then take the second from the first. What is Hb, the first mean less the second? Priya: 0.21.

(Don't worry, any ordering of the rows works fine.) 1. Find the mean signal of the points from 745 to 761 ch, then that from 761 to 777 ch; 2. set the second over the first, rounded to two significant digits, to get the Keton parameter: 1.0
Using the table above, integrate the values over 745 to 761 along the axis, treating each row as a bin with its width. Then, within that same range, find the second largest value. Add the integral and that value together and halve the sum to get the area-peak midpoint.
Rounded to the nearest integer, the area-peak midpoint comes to 4121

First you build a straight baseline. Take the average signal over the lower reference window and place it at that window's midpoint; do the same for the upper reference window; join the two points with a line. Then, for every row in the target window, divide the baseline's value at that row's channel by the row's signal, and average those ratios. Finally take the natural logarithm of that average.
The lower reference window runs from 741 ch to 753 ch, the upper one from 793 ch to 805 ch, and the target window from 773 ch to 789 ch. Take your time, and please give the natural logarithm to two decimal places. 0.47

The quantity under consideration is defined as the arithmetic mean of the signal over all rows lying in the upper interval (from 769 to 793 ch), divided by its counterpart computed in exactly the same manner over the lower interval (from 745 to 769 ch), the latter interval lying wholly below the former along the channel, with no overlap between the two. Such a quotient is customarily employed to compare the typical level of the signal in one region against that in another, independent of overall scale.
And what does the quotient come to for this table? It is 0.70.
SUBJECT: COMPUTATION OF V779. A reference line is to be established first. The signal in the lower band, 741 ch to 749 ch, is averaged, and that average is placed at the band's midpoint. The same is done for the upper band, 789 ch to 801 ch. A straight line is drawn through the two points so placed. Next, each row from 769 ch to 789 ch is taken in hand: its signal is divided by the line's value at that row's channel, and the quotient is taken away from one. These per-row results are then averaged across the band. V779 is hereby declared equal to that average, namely 0.21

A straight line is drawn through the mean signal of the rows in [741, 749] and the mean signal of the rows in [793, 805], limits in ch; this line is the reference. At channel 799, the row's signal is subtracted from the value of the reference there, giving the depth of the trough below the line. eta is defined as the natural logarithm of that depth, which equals 1.5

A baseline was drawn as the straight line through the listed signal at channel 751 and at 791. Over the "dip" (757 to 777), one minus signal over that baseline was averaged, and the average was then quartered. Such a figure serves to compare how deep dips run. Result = -0.047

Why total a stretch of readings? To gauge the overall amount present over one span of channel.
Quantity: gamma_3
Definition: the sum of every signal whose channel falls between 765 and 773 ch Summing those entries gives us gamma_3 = 976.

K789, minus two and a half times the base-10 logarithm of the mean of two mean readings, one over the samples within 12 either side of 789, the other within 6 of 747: -6.52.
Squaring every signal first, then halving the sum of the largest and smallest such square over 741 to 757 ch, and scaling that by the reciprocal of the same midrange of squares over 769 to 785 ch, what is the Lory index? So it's 1.7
